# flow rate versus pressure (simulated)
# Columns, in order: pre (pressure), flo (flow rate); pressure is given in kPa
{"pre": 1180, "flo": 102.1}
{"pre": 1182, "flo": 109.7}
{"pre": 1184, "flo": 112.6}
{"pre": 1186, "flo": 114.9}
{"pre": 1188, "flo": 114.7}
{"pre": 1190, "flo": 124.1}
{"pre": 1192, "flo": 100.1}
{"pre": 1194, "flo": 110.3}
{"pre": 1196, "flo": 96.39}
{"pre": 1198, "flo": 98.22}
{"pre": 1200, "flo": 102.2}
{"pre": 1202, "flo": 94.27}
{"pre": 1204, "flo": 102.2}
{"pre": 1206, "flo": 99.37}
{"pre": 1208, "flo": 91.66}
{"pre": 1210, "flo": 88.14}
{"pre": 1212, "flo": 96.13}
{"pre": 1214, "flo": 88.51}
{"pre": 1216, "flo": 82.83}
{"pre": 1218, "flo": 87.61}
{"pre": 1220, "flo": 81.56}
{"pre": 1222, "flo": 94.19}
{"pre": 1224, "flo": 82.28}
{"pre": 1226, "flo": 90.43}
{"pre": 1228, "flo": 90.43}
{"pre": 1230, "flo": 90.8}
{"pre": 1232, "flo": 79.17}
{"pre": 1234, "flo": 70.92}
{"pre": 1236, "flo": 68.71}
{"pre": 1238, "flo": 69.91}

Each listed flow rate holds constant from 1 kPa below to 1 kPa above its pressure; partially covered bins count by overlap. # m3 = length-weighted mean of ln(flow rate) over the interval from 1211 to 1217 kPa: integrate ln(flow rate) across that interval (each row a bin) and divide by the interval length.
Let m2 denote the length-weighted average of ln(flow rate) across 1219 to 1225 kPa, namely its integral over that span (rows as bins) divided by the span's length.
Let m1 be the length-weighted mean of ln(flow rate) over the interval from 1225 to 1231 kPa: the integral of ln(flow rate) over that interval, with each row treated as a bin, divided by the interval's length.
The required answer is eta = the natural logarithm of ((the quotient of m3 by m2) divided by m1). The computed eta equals -1.50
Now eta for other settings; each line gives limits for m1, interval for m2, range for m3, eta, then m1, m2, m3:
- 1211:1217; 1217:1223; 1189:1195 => -1.45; 4.49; 4.473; 4.71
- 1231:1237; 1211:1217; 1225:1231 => -1.45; 4.29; 4.489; 4.51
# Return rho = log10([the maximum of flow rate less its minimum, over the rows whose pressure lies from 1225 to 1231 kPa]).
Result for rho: -0.43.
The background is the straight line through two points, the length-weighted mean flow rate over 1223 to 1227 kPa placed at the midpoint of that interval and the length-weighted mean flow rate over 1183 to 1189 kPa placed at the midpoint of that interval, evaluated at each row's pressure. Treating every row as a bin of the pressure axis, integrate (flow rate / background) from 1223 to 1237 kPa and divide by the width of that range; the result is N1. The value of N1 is 0.99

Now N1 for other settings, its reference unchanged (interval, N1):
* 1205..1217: 0.95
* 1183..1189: 1.00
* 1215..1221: 0.92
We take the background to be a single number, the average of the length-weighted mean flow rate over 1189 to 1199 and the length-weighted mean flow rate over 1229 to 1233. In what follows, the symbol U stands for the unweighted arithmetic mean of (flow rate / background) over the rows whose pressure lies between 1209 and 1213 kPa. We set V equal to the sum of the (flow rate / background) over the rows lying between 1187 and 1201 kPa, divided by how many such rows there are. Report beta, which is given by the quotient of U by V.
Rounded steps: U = 0.97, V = 1.12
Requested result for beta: 0.86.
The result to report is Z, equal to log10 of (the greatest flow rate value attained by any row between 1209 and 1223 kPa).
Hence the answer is 1.98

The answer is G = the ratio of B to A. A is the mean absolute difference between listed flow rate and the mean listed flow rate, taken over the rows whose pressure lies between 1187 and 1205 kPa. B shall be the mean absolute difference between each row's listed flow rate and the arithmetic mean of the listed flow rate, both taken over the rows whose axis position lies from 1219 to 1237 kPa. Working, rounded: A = 7.8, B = 7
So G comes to 0.9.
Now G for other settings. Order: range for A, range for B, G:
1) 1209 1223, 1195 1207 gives 0.6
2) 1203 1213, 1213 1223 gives 0.8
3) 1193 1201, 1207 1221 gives 0.8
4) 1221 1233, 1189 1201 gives 1.7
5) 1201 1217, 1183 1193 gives 1.1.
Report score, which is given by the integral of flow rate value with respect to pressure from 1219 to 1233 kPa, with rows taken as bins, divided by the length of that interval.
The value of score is 87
